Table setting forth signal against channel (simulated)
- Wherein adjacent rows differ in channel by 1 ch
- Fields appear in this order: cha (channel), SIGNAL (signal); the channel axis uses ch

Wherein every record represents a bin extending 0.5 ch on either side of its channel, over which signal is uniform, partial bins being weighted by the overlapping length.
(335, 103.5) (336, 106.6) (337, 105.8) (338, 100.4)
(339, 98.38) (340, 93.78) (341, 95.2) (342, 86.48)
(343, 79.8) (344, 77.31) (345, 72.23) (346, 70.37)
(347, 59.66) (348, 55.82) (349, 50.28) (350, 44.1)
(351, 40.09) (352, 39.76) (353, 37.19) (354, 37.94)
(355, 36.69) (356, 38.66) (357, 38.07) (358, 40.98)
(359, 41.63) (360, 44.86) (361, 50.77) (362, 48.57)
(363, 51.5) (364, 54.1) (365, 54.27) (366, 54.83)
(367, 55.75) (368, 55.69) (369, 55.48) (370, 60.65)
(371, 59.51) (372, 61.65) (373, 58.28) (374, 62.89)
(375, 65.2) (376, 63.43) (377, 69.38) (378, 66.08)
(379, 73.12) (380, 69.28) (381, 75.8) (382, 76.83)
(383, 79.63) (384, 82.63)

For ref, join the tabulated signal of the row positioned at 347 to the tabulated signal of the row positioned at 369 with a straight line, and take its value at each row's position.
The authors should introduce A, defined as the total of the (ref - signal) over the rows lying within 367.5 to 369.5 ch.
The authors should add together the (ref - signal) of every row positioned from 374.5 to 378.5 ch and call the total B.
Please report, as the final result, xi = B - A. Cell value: -48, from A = 0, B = -48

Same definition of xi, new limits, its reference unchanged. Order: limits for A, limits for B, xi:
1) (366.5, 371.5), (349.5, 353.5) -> 84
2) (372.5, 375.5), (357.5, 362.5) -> 82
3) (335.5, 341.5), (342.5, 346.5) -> 173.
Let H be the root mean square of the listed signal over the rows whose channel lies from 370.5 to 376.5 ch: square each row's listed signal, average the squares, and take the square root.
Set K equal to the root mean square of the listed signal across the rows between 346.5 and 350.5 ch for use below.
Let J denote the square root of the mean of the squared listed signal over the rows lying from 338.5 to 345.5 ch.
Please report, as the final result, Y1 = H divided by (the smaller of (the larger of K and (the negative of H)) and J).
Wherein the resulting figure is 1.17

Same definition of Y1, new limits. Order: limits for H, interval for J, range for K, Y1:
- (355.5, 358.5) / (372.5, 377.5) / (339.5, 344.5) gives 0.61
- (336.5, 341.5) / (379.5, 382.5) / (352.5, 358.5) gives 2.58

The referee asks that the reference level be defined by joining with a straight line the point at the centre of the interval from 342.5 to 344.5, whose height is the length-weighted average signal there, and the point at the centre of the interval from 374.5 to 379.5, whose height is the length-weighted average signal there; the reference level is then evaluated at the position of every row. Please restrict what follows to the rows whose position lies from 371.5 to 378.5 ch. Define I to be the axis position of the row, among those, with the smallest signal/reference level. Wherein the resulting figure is 373 ch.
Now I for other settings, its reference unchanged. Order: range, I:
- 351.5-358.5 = 355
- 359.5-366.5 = 360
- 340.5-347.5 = 347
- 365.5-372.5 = 366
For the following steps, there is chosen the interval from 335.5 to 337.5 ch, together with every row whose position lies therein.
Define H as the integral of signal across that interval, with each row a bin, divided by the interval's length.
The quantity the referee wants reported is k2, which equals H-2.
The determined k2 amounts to 104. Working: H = 106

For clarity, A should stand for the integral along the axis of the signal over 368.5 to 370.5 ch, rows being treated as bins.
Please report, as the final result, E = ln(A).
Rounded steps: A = 116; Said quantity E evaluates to 4.8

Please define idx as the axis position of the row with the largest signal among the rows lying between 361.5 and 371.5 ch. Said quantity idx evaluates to 370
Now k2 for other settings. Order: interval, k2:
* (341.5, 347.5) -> 72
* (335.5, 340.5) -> 99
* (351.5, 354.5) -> 36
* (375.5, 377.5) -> 64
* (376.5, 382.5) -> 70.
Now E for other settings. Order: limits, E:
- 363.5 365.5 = 4.7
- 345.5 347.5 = 4.9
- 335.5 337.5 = 5.4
